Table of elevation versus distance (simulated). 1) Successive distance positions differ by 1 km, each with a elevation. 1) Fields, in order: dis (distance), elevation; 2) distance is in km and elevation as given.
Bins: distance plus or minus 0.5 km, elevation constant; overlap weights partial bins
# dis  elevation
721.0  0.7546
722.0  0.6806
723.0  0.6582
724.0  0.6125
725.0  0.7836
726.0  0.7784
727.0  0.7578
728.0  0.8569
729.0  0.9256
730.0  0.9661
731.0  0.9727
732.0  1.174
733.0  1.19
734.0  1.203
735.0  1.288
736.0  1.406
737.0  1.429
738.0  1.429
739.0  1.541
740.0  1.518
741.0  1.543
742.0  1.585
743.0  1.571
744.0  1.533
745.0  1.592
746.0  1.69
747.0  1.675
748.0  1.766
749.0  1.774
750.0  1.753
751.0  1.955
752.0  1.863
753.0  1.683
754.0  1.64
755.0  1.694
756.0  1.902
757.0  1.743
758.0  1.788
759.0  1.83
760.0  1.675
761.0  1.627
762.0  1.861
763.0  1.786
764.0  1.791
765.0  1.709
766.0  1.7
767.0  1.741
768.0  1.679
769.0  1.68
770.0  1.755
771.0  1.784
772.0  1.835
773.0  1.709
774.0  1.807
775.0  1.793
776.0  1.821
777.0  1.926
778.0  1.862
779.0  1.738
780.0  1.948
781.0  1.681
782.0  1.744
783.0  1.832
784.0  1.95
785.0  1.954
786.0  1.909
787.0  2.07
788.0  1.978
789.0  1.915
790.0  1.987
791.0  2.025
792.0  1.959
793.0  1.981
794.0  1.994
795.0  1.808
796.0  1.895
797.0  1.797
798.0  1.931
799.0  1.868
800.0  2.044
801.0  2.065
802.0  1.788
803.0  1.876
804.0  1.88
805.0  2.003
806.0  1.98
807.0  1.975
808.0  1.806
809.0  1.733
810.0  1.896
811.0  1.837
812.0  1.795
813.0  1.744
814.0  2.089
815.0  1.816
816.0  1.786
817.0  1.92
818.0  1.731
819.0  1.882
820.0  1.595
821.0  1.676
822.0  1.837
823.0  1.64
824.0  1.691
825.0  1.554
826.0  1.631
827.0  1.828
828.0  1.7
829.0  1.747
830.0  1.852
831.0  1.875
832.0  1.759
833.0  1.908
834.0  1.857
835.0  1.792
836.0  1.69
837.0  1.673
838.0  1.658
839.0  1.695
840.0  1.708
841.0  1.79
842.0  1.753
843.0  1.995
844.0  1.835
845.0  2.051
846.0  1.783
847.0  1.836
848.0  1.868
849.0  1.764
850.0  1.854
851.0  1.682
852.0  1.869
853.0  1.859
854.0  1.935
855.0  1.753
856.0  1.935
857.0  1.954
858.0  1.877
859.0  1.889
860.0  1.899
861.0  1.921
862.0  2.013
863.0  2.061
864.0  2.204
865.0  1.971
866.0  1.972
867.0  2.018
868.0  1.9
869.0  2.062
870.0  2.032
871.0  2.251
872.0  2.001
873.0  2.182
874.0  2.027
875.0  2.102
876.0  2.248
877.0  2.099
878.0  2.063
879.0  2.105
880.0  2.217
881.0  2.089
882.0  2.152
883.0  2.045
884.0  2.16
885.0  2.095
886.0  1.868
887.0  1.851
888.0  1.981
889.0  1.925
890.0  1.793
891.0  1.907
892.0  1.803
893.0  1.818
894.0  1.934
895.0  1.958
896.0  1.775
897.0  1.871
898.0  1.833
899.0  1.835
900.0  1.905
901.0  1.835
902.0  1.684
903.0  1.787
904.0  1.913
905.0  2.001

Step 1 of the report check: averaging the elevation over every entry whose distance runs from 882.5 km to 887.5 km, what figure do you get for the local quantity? 2.00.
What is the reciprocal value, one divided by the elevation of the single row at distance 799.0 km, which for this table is 0.54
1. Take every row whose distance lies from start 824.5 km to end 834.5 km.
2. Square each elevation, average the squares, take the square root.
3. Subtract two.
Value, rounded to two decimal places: -0.23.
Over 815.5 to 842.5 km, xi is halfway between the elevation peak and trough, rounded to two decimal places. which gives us 1.74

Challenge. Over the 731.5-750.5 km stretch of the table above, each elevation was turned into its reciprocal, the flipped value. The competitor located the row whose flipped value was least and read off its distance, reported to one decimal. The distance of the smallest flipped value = 749.0 km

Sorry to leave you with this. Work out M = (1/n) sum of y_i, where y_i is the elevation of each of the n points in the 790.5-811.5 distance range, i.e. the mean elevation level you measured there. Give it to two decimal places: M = 1.91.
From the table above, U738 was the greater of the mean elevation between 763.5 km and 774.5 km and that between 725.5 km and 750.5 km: 1.74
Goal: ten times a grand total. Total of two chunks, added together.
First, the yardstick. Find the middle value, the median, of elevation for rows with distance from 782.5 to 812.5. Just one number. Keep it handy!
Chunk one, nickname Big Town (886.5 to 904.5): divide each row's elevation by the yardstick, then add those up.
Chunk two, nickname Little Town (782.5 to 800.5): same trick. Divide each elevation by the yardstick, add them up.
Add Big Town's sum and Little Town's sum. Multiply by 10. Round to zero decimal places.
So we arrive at 355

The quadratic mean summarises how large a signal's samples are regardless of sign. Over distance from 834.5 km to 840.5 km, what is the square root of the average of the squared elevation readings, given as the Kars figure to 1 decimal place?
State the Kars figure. 1.7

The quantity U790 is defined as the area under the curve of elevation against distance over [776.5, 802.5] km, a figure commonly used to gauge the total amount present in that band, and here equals 49.6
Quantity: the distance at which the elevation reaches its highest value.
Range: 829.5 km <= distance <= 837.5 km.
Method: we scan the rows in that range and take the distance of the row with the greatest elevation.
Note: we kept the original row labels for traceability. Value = 833.0 km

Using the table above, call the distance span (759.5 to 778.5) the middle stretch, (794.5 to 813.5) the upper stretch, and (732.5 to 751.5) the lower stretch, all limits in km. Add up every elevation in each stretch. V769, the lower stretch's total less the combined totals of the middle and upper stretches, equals -39.8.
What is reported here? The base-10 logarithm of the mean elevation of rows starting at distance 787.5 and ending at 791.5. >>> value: 0.296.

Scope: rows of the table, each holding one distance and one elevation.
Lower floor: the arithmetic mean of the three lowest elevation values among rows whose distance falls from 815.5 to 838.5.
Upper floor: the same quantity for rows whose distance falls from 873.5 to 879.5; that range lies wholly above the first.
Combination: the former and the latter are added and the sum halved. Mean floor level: 1.83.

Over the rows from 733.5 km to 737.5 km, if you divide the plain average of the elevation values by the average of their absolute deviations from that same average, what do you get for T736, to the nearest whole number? 15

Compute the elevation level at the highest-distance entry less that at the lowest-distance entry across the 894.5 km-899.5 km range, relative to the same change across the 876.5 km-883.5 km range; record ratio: 2.3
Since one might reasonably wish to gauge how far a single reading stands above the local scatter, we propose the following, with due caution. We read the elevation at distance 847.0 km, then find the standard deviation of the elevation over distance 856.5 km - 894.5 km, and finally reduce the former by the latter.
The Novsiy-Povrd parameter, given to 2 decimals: 1.71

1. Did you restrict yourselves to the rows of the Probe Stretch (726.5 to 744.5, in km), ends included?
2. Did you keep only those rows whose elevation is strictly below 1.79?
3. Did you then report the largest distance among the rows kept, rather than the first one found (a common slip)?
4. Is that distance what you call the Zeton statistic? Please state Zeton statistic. 744.0 km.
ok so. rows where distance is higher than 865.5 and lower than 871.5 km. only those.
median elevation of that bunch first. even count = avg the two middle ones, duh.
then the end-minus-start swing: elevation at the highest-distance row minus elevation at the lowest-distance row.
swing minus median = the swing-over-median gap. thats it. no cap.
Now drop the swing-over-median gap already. -1.75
